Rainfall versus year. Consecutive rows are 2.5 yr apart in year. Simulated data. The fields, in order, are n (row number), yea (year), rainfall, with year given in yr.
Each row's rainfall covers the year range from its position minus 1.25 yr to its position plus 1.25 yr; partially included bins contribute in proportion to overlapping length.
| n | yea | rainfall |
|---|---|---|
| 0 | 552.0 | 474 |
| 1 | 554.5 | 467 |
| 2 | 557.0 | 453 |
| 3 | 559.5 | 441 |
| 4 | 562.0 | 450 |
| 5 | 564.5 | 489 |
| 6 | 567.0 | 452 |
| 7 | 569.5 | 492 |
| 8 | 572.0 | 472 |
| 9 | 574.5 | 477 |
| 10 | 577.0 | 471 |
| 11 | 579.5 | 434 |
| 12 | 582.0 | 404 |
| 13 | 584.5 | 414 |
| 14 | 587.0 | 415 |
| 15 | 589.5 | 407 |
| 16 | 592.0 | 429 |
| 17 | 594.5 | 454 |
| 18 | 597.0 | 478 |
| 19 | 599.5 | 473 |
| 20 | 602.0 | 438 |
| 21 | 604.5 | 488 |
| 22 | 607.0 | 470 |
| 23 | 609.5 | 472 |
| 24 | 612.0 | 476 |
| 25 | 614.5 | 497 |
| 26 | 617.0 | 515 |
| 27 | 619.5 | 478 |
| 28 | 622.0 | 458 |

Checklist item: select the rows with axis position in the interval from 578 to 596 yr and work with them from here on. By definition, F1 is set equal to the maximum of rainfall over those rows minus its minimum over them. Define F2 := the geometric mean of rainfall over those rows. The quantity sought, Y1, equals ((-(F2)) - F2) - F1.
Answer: -894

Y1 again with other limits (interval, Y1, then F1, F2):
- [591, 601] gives -965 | 49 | 458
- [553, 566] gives -967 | 48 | 460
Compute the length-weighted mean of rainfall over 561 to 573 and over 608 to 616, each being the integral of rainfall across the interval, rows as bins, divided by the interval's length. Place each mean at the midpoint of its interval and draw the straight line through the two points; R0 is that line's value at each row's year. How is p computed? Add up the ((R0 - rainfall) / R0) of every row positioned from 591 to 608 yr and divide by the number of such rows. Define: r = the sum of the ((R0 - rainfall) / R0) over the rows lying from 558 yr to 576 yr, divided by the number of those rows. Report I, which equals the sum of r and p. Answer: 0.05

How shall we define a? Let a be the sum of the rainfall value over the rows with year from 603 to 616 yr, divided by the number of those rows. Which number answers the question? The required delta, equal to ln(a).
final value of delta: 6.18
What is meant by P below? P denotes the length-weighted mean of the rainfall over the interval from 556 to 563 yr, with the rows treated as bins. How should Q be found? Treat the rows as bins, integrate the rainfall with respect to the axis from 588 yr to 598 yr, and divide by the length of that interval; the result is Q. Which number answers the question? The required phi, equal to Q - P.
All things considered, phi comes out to -7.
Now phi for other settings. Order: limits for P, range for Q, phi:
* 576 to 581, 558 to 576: 18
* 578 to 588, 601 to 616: 57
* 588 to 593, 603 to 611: 58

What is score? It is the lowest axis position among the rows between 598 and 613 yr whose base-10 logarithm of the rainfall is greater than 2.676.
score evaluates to 604.5 yr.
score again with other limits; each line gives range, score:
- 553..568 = 564.5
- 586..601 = 597.0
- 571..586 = 574.5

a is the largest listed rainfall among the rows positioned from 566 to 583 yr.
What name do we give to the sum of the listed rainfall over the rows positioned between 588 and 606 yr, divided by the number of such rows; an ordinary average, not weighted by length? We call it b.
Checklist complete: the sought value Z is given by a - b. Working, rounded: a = 492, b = 452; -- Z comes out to 40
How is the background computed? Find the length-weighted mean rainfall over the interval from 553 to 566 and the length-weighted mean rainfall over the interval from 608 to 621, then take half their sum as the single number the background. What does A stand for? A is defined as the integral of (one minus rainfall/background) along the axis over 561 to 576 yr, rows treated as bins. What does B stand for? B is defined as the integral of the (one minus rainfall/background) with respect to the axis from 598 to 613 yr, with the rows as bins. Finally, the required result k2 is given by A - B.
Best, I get -0.1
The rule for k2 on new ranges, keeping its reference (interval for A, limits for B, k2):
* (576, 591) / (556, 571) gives 1.3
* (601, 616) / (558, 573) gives -0.3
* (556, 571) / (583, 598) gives -1.0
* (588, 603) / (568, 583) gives 0.4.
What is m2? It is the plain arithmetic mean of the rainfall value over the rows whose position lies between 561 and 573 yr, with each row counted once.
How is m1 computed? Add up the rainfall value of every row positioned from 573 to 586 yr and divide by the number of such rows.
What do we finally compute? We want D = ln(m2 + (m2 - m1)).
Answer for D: 6.22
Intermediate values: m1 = 440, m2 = 471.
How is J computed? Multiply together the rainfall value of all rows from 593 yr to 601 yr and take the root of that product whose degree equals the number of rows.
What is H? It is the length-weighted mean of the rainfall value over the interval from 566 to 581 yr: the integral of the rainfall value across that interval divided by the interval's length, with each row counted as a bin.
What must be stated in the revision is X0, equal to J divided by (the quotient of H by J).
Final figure 471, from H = 466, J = 468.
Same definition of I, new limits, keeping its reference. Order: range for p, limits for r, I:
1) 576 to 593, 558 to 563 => 0.16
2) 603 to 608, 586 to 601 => 0.08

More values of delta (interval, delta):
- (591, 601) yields 6.13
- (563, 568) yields 6.15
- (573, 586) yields 6.09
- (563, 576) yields 6.17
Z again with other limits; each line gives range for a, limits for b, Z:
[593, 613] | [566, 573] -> 16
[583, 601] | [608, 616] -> -4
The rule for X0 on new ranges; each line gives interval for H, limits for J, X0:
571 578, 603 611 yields 480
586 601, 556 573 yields 485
